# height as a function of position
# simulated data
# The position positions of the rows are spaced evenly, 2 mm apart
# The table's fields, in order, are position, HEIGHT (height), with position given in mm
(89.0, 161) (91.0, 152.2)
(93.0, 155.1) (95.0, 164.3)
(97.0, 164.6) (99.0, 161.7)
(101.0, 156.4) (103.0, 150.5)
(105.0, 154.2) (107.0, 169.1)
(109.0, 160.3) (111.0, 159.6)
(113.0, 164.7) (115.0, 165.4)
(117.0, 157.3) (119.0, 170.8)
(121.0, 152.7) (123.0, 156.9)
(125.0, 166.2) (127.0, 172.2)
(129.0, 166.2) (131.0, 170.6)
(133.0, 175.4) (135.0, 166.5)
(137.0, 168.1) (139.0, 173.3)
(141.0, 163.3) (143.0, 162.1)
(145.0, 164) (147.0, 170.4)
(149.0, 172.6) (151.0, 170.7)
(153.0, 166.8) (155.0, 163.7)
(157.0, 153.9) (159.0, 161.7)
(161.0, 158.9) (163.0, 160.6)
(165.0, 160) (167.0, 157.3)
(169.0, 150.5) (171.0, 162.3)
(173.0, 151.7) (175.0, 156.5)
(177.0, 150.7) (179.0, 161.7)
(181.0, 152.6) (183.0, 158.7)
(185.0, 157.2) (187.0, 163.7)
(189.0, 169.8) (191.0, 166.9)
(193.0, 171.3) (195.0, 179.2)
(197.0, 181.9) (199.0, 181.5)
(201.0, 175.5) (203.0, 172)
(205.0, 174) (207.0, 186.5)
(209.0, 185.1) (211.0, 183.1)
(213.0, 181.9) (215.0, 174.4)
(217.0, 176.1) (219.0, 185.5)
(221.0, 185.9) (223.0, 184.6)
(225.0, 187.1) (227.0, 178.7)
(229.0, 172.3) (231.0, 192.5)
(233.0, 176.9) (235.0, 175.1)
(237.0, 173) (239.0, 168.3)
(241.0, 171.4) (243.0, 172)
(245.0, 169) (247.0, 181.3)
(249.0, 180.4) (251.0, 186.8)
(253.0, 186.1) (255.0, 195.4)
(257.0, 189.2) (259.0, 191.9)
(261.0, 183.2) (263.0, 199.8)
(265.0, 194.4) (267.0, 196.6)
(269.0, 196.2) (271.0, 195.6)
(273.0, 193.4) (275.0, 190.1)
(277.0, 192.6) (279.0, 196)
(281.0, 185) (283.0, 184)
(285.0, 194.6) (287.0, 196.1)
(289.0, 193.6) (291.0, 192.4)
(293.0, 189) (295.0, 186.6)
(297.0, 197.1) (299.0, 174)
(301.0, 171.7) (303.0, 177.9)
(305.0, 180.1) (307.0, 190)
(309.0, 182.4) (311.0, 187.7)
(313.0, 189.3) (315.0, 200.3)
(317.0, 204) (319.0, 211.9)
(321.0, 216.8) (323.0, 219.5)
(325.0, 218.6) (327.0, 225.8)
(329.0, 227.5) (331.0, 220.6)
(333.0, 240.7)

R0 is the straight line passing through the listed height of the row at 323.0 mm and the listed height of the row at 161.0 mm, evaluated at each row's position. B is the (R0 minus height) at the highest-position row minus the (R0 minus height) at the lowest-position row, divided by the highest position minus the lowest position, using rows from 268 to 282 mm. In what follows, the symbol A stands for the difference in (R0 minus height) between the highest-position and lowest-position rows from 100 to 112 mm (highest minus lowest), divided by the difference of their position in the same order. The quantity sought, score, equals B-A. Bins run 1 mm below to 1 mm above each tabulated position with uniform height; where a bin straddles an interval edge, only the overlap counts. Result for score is 1.3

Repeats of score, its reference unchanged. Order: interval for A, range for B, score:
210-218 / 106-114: -0.4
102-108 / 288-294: 5.8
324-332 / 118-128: 0.2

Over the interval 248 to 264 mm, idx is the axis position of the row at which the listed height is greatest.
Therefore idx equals 263.0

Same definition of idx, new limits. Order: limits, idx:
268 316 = 315.0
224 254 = 231.0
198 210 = 207.0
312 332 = 329.0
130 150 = 133.0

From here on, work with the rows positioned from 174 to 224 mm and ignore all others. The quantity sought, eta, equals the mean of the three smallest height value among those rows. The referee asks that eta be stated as 153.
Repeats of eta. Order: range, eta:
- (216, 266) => 170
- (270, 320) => 175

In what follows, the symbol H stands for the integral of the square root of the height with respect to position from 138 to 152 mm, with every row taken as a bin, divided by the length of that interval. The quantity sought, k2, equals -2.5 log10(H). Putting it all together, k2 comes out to -2.78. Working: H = 13.0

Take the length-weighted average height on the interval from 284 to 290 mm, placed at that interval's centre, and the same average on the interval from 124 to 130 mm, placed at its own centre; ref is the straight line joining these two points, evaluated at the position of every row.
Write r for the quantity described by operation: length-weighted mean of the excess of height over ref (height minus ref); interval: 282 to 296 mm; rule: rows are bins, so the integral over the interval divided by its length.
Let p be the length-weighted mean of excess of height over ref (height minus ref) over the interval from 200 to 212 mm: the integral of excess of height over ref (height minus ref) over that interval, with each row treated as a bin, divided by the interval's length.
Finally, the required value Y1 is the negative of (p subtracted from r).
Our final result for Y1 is 2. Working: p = -2.0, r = -4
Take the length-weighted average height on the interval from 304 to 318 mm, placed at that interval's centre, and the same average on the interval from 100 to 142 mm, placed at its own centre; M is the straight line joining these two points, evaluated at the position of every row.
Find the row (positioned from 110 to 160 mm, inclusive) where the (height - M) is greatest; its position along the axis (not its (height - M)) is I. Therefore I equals 133.0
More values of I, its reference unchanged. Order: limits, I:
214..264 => 263.0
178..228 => 207.0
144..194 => 149.0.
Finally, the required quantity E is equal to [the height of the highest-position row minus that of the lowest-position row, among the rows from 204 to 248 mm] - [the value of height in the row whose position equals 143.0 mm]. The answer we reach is -155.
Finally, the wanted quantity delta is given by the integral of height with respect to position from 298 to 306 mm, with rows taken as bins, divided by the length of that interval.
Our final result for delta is 176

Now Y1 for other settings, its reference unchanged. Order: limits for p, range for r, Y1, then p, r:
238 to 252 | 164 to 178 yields 8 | -12.2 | -20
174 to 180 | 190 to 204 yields -16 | -20.2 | -4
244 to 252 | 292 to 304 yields 5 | -8.9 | -14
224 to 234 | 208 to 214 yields -5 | -3.6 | 1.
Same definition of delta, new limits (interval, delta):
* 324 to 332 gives 223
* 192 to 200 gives 178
